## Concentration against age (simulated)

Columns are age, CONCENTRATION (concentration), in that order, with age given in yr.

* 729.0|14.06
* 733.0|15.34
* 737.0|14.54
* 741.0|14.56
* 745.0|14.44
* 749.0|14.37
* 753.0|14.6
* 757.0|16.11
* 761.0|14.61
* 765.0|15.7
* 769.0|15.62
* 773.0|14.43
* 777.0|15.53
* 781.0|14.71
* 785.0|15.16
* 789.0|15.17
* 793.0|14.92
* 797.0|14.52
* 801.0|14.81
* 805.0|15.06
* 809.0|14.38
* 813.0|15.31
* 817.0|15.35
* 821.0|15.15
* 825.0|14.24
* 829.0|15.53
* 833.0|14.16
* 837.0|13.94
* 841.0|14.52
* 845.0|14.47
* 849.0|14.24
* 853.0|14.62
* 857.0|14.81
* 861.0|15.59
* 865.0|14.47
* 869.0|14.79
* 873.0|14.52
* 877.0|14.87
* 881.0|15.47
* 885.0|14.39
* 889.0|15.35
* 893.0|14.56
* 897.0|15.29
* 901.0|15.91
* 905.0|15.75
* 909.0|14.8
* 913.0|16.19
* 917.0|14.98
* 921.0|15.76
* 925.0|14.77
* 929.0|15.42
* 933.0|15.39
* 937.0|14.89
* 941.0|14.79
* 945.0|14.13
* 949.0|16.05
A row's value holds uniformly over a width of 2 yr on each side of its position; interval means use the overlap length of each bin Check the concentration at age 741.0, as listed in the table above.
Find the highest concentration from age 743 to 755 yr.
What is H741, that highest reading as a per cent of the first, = 100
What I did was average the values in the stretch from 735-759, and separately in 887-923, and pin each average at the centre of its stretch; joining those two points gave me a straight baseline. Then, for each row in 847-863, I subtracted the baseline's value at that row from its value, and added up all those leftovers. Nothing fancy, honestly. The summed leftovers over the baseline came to -1.5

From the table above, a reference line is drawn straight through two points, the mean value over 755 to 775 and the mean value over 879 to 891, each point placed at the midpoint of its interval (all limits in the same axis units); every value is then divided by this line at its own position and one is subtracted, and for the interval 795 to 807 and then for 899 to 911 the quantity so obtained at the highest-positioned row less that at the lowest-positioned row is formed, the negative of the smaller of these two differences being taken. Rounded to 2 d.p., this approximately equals 0.07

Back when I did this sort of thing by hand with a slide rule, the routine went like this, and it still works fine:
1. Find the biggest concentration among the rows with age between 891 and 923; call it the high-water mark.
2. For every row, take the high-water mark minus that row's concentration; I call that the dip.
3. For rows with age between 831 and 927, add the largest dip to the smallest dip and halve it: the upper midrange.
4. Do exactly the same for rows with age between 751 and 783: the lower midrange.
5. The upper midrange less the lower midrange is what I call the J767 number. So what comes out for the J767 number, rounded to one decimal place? 0.2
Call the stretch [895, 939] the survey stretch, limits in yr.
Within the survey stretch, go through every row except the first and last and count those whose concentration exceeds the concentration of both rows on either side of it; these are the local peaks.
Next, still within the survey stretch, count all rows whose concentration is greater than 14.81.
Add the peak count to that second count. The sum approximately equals 13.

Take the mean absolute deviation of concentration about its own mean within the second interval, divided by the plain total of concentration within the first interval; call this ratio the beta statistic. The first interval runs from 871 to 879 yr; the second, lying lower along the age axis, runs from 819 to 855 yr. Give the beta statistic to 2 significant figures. 0.013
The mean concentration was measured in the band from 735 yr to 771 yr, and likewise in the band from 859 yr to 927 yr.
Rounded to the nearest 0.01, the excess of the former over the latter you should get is -0.19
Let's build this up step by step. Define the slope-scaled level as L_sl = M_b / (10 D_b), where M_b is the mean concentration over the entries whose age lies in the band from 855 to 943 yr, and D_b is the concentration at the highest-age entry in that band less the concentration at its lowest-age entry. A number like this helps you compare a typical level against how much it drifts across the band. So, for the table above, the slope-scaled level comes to -76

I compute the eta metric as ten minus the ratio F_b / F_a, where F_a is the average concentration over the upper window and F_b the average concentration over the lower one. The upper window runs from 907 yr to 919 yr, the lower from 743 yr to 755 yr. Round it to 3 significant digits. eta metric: 9.06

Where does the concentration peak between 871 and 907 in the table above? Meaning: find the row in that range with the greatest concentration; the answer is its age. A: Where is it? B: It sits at 901.0 yr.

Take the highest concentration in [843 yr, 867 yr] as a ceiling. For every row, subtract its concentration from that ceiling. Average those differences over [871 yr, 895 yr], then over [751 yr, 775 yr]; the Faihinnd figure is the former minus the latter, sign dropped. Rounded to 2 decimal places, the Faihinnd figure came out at 0.32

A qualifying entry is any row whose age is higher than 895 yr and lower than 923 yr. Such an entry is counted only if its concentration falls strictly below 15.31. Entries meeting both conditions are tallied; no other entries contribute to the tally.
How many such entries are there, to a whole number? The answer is 3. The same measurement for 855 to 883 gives 5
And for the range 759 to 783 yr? 3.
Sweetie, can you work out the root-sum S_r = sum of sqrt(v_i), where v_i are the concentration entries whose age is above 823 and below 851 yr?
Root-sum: 26.6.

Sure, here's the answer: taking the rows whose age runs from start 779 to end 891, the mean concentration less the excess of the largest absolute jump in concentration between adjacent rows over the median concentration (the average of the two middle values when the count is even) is 28.2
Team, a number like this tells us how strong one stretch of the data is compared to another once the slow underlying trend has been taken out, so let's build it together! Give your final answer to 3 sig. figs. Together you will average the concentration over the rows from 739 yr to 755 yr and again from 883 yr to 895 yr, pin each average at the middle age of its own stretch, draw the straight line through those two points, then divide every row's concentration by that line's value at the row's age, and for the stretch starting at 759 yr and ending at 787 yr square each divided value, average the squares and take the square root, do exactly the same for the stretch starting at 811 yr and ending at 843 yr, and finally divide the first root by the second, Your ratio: 1.03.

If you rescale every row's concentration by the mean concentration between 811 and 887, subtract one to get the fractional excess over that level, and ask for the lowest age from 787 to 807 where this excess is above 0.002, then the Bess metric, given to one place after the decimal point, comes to 789.0 yr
